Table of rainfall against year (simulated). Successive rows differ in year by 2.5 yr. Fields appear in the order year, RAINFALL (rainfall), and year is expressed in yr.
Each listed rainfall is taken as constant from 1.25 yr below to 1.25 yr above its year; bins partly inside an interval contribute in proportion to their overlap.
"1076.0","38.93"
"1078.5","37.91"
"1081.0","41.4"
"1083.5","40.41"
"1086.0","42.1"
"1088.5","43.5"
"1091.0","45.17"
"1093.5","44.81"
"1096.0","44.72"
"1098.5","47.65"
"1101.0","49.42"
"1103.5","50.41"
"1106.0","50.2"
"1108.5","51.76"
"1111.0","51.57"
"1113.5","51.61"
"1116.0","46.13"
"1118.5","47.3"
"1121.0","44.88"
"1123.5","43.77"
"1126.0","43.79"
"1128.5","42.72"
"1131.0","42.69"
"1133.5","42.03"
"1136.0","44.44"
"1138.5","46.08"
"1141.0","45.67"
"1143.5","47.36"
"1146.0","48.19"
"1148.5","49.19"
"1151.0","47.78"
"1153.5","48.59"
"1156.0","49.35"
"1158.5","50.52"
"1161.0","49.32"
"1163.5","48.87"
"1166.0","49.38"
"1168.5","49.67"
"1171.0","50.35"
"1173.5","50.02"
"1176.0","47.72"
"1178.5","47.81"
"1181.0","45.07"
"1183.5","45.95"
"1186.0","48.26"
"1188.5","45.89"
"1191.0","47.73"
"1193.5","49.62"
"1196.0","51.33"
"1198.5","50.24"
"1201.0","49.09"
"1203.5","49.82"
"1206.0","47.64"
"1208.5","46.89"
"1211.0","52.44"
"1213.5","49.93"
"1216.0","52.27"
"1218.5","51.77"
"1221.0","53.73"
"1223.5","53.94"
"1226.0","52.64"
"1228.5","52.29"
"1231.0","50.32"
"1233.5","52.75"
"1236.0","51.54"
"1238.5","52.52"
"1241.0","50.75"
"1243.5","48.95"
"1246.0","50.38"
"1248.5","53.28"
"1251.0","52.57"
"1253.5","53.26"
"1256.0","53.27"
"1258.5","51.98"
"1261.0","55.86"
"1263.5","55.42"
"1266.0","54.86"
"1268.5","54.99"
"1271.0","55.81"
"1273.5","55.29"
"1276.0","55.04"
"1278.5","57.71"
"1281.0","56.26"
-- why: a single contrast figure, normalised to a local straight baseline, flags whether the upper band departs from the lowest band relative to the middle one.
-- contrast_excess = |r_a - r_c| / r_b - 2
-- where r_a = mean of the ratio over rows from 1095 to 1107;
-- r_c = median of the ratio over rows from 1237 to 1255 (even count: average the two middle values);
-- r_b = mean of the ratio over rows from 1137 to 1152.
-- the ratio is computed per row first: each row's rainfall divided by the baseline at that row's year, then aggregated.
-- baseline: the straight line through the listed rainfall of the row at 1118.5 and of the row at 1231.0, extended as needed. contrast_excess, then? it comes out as -2.00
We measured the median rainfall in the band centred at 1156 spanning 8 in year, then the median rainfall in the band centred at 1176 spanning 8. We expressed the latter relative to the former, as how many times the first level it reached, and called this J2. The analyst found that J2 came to 0.97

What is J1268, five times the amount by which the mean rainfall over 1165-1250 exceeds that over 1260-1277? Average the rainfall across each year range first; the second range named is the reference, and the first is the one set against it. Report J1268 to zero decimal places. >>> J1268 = -26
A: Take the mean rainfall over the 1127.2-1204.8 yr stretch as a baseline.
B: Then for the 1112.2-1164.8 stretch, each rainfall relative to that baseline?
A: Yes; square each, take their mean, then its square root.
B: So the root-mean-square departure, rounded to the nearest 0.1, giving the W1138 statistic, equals 2.9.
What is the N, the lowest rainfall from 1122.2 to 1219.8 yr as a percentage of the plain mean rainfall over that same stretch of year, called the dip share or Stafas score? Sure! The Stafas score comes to 88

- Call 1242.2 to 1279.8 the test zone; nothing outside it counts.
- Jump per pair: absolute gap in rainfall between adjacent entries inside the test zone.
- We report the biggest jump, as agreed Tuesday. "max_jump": 3.9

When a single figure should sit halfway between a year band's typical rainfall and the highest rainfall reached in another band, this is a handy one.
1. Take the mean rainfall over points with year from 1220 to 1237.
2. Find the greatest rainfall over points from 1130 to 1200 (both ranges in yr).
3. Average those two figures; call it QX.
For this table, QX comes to 51.9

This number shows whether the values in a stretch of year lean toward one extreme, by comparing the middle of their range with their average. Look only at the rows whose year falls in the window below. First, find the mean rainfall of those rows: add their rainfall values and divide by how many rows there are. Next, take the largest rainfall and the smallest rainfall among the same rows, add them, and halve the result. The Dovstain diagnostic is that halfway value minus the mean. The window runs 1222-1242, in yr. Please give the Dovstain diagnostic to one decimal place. 0.0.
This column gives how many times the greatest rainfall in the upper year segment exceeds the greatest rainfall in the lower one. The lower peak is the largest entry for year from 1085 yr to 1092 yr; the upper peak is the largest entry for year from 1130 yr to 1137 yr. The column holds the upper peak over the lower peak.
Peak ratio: 0.984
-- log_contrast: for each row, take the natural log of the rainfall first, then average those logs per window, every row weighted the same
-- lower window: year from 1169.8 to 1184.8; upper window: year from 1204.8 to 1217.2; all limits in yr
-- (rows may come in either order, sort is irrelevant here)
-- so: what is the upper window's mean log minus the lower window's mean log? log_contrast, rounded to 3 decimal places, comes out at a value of 0.041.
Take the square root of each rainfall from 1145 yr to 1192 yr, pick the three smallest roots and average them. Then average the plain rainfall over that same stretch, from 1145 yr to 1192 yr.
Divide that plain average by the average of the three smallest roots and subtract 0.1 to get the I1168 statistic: 7.1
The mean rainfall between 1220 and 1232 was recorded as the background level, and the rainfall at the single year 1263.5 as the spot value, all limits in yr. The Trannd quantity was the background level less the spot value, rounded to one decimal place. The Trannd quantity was -2.8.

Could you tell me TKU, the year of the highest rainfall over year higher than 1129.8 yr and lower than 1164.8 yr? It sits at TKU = 1158.5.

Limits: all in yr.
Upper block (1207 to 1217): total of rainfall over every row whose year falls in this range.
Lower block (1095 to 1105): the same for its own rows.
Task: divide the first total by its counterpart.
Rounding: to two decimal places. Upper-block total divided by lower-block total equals 1.05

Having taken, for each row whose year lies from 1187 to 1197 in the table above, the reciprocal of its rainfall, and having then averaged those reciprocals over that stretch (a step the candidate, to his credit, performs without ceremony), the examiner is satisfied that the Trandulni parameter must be 0.0206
